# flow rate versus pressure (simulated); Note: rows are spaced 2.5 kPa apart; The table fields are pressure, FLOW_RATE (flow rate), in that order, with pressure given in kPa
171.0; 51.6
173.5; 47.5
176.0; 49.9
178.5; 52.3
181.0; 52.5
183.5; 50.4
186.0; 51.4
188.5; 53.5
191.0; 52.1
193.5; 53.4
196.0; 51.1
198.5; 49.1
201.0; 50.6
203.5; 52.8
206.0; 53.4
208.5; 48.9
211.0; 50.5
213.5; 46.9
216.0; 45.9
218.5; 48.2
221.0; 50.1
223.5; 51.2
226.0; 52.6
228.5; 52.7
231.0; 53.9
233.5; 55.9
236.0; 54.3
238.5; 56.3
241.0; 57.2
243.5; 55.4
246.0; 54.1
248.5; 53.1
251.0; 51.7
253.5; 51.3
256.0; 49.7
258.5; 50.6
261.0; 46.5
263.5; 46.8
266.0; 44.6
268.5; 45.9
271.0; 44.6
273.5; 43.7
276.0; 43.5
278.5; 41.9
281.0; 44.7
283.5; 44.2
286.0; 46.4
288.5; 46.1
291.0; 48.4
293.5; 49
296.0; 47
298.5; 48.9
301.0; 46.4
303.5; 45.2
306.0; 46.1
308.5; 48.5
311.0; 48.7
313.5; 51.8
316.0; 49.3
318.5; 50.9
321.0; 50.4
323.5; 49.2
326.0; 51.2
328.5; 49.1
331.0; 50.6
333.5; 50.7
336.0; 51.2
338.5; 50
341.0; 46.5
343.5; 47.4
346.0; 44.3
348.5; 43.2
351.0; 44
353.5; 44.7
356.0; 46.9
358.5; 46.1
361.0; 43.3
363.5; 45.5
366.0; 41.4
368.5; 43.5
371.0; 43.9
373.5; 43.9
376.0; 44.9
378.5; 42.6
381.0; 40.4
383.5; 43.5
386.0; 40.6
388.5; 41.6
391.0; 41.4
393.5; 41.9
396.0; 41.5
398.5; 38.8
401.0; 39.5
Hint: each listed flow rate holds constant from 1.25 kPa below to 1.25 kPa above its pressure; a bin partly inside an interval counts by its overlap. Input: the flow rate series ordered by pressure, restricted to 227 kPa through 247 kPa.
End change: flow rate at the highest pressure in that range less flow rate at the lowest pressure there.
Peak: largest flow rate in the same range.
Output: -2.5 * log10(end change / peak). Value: 4.0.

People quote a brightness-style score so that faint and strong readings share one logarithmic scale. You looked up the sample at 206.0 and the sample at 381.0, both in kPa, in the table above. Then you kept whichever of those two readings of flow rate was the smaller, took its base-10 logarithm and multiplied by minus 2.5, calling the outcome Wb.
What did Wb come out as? -4.02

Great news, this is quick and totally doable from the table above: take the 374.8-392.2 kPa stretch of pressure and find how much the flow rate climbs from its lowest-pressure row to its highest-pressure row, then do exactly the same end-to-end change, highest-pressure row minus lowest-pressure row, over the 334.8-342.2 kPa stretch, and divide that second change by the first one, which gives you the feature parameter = 1.3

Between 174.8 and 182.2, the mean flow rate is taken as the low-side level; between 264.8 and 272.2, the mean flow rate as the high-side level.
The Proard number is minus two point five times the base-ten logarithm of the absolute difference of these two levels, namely -2.0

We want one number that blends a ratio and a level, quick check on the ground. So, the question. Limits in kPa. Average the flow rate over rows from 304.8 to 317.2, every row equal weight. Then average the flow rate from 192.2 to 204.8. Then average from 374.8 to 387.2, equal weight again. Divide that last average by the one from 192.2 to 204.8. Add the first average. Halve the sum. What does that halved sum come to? 24.9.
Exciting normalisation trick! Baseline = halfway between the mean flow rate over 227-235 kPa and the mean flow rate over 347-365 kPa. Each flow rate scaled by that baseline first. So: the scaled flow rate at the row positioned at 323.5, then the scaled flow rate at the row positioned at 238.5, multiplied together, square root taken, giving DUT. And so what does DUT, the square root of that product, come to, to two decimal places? 1.06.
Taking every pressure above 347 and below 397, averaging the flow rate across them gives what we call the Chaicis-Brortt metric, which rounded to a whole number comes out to 43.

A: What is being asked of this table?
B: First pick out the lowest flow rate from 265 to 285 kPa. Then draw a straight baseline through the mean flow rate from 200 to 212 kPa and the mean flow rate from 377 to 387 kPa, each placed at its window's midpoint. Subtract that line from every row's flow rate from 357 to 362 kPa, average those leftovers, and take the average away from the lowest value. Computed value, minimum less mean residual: 40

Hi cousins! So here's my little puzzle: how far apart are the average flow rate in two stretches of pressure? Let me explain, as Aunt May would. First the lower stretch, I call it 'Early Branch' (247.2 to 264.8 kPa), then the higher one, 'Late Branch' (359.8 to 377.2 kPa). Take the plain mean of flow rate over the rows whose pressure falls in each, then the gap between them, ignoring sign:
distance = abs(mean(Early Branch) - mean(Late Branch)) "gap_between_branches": 6.2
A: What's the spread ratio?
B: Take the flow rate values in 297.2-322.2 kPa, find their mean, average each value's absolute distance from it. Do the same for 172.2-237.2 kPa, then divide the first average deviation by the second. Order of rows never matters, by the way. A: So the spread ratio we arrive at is 0.85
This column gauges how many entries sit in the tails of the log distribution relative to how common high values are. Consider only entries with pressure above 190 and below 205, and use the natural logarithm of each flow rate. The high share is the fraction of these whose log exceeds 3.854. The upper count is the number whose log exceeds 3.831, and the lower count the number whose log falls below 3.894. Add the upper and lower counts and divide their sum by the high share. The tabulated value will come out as 7.0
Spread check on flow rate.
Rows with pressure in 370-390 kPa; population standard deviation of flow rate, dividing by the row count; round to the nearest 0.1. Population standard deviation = 1.6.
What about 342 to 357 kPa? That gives 1.5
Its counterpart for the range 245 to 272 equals 3.3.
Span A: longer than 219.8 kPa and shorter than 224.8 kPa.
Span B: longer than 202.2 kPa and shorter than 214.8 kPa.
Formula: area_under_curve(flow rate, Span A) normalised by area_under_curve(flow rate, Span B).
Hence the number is 0.40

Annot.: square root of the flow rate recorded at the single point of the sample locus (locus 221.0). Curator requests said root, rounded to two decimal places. 7.08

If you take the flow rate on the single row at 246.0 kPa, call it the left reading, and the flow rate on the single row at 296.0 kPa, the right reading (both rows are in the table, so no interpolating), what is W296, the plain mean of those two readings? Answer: 51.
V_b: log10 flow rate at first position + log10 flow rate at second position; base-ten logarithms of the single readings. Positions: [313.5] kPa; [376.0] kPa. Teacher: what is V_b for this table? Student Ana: 3.37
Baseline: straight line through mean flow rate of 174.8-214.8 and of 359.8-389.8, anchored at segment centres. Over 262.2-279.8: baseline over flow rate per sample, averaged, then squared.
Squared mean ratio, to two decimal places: 1.15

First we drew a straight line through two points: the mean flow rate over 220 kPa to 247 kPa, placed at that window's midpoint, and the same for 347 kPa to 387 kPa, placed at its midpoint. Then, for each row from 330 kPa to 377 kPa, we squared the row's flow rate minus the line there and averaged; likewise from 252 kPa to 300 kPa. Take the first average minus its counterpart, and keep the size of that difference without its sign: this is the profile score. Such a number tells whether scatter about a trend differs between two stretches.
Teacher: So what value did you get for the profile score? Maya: 18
